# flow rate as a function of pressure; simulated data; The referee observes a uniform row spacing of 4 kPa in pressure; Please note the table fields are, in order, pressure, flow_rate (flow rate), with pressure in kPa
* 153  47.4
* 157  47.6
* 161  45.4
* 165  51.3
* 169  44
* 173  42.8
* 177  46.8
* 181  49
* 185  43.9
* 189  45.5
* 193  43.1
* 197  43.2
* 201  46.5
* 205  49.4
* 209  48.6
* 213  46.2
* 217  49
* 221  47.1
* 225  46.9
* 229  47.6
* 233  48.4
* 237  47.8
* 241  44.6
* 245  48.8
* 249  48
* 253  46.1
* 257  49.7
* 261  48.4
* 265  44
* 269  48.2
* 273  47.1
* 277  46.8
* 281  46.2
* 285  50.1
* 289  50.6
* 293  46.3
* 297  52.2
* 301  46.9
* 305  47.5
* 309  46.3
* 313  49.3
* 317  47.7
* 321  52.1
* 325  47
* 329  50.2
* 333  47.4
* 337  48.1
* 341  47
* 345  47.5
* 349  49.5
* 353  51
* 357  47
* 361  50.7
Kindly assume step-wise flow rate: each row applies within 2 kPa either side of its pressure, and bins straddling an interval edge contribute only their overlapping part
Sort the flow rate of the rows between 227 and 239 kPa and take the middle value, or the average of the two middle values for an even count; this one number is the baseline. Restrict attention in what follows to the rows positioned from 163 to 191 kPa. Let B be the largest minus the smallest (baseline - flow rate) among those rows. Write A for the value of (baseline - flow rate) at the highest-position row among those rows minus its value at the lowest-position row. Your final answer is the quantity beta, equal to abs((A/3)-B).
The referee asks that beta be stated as 7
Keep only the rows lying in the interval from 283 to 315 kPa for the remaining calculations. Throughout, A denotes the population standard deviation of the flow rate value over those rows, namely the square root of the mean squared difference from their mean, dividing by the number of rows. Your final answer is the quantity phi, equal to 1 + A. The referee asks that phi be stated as 3.07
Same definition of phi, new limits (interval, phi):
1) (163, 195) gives 3.84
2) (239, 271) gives 2.94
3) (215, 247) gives 2.31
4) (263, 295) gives 3.03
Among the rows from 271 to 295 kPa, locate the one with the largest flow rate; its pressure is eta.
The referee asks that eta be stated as 289 kPa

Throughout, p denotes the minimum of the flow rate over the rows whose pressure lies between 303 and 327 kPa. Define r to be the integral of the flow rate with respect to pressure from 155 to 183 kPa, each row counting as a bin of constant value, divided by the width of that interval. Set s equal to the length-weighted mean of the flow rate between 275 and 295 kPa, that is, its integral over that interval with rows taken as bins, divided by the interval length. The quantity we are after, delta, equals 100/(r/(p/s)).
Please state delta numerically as 2.07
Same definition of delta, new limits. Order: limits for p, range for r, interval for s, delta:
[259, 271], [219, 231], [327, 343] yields 1.94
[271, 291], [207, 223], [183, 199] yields 2.20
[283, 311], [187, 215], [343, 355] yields 2.04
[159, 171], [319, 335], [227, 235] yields 1.86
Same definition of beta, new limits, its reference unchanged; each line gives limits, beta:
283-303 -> 5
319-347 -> 4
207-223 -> 2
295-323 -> 6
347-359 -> 3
